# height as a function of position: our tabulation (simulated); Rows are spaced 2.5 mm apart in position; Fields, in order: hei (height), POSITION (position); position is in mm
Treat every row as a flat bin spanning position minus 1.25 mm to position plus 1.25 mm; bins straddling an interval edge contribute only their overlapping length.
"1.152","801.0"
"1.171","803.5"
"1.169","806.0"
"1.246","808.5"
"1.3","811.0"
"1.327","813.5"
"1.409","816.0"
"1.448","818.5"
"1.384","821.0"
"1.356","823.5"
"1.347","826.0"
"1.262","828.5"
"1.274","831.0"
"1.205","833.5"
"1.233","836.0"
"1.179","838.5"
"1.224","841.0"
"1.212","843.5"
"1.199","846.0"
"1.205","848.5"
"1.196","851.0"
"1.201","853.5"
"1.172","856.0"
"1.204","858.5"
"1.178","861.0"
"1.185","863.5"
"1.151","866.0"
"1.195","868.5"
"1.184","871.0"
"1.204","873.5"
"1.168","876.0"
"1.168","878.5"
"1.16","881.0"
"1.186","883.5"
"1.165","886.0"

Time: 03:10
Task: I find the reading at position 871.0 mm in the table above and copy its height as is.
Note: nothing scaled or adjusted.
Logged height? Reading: 1.184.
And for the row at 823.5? 1.356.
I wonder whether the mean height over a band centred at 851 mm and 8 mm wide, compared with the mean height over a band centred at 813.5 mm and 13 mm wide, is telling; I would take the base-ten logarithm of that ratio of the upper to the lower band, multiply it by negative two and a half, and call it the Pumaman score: 0.12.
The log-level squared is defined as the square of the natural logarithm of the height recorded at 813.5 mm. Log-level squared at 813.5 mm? 0.080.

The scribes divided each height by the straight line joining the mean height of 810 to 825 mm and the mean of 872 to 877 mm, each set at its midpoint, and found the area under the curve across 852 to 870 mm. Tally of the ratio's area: 17 mm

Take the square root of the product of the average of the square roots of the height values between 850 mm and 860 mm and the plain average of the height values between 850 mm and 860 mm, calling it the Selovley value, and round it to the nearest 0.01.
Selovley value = 1.14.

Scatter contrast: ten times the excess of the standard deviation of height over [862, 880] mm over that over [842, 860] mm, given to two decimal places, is 0.05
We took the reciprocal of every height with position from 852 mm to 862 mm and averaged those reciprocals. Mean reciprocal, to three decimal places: 0.841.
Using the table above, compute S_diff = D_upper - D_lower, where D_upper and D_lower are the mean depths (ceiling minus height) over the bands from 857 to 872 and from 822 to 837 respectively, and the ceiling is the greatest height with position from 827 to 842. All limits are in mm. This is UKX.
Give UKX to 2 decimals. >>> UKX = 0.10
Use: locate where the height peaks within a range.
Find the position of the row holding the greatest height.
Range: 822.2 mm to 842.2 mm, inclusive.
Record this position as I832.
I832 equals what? 823.5 mm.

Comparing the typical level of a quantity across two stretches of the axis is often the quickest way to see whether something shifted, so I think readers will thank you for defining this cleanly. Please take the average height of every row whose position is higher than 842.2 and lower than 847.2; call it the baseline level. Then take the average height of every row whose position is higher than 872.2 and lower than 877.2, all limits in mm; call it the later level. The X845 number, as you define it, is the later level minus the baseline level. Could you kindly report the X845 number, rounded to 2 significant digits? -0.020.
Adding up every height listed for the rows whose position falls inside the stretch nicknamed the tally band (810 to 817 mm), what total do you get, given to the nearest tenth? 4.0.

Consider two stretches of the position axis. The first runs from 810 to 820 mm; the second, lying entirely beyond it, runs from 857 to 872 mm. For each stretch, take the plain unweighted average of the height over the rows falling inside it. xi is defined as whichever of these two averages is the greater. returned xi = 1.37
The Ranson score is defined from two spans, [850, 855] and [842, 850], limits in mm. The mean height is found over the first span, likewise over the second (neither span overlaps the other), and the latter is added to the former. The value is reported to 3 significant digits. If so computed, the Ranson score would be 2.40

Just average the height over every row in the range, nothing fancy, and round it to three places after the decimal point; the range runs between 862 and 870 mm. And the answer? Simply 1.177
